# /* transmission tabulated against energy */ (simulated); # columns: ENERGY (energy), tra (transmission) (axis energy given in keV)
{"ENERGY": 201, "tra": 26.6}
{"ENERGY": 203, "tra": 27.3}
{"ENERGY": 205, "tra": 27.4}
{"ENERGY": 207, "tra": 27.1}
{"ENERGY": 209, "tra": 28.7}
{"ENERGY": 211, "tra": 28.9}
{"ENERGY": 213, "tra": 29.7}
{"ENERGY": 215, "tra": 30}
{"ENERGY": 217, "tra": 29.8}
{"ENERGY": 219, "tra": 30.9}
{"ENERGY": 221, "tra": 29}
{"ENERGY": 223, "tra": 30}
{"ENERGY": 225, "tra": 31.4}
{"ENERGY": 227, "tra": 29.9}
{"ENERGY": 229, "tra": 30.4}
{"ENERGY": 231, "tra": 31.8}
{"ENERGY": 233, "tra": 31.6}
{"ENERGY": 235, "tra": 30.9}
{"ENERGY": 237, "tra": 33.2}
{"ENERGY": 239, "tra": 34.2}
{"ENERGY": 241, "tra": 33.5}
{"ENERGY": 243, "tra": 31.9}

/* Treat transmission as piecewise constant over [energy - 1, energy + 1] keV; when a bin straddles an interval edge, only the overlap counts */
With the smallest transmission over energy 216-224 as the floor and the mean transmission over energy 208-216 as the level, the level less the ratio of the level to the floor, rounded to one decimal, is 28.3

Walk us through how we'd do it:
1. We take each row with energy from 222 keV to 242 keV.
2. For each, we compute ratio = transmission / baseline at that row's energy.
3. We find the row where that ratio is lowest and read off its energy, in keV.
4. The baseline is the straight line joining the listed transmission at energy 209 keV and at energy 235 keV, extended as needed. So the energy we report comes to 227 keV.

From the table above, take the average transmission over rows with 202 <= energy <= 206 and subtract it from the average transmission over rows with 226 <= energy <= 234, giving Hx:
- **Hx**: 3.6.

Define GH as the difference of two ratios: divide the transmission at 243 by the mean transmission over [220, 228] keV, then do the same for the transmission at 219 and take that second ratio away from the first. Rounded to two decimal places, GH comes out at 0.03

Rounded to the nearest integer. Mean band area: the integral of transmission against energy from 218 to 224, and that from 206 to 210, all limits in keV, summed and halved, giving 146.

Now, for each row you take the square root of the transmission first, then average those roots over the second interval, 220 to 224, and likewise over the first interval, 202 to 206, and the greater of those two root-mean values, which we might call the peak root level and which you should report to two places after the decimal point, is 5.43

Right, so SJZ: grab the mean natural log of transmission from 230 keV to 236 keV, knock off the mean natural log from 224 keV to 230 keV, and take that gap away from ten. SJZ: 9.97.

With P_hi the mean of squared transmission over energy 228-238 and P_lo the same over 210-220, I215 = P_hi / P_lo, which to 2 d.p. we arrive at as 1.12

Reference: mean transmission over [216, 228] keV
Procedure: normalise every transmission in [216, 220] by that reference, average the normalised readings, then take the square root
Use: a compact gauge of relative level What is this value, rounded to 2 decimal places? 1.00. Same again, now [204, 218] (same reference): 0.98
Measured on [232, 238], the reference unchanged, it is 1.03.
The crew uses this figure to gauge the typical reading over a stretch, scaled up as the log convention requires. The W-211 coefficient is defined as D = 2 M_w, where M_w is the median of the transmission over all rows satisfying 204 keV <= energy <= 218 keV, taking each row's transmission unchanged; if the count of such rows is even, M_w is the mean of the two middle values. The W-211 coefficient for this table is 57.8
